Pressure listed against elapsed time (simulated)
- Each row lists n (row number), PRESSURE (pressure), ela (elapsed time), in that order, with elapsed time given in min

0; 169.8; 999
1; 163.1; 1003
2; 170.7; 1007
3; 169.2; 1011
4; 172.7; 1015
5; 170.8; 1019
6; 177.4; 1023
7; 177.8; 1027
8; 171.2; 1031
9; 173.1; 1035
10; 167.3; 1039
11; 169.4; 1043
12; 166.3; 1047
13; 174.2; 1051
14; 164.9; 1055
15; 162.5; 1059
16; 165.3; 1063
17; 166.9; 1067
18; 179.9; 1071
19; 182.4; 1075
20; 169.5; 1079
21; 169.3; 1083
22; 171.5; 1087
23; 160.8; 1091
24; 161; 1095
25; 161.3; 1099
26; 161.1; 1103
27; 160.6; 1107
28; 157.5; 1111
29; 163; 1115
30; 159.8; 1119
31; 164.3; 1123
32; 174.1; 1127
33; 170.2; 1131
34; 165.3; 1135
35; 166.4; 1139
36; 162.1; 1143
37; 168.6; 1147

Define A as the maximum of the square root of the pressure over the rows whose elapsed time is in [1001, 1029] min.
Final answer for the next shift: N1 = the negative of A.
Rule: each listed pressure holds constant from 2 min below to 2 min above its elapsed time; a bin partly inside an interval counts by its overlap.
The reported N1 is -13.3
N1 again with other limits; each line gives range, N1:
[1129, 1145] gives -13.0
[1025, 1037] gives -13.3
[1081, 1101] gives -13.1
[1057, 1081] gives -13.5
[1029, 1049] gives -13.2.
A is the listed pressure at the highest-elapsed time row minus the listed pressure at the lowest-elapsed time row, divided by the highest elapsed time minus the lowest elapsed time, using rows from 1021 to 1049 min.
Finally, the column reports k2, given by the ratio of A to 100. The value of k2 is -0.005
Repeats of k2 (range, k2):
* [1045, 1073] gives 0.006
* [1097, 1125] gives 0.001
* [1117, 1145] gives 0.001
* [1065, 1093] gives -0.003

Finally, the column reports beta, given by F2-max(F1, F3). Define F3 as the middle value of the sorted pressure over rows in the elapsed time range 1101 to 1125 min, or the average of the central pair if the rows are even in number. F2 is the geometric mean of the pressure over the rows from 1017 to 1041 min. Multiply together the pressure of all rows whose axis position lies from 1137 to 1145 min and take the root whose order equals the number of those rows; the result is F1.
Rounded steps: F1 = 164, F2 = 173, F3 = 161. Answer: 9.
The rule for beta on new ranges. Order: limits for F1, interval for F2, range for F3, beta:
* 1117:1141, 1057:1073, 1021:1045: -4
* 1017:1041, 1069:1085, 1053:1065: 2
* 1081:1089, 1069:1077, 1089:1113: 11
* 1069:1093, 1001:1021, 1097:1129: -3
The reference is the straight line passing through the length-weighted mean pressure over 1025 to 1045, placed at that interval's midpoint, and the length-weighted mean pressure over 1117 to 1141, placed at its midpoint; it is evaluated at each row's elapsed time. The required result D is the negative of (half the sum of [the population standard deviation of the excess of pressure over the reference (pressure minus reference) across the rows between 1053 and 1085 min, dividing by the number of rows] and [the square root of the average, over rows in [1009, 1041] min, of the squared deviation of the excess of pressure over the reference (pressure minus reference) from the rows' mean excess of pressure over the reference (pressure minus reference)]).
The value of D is -5.2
